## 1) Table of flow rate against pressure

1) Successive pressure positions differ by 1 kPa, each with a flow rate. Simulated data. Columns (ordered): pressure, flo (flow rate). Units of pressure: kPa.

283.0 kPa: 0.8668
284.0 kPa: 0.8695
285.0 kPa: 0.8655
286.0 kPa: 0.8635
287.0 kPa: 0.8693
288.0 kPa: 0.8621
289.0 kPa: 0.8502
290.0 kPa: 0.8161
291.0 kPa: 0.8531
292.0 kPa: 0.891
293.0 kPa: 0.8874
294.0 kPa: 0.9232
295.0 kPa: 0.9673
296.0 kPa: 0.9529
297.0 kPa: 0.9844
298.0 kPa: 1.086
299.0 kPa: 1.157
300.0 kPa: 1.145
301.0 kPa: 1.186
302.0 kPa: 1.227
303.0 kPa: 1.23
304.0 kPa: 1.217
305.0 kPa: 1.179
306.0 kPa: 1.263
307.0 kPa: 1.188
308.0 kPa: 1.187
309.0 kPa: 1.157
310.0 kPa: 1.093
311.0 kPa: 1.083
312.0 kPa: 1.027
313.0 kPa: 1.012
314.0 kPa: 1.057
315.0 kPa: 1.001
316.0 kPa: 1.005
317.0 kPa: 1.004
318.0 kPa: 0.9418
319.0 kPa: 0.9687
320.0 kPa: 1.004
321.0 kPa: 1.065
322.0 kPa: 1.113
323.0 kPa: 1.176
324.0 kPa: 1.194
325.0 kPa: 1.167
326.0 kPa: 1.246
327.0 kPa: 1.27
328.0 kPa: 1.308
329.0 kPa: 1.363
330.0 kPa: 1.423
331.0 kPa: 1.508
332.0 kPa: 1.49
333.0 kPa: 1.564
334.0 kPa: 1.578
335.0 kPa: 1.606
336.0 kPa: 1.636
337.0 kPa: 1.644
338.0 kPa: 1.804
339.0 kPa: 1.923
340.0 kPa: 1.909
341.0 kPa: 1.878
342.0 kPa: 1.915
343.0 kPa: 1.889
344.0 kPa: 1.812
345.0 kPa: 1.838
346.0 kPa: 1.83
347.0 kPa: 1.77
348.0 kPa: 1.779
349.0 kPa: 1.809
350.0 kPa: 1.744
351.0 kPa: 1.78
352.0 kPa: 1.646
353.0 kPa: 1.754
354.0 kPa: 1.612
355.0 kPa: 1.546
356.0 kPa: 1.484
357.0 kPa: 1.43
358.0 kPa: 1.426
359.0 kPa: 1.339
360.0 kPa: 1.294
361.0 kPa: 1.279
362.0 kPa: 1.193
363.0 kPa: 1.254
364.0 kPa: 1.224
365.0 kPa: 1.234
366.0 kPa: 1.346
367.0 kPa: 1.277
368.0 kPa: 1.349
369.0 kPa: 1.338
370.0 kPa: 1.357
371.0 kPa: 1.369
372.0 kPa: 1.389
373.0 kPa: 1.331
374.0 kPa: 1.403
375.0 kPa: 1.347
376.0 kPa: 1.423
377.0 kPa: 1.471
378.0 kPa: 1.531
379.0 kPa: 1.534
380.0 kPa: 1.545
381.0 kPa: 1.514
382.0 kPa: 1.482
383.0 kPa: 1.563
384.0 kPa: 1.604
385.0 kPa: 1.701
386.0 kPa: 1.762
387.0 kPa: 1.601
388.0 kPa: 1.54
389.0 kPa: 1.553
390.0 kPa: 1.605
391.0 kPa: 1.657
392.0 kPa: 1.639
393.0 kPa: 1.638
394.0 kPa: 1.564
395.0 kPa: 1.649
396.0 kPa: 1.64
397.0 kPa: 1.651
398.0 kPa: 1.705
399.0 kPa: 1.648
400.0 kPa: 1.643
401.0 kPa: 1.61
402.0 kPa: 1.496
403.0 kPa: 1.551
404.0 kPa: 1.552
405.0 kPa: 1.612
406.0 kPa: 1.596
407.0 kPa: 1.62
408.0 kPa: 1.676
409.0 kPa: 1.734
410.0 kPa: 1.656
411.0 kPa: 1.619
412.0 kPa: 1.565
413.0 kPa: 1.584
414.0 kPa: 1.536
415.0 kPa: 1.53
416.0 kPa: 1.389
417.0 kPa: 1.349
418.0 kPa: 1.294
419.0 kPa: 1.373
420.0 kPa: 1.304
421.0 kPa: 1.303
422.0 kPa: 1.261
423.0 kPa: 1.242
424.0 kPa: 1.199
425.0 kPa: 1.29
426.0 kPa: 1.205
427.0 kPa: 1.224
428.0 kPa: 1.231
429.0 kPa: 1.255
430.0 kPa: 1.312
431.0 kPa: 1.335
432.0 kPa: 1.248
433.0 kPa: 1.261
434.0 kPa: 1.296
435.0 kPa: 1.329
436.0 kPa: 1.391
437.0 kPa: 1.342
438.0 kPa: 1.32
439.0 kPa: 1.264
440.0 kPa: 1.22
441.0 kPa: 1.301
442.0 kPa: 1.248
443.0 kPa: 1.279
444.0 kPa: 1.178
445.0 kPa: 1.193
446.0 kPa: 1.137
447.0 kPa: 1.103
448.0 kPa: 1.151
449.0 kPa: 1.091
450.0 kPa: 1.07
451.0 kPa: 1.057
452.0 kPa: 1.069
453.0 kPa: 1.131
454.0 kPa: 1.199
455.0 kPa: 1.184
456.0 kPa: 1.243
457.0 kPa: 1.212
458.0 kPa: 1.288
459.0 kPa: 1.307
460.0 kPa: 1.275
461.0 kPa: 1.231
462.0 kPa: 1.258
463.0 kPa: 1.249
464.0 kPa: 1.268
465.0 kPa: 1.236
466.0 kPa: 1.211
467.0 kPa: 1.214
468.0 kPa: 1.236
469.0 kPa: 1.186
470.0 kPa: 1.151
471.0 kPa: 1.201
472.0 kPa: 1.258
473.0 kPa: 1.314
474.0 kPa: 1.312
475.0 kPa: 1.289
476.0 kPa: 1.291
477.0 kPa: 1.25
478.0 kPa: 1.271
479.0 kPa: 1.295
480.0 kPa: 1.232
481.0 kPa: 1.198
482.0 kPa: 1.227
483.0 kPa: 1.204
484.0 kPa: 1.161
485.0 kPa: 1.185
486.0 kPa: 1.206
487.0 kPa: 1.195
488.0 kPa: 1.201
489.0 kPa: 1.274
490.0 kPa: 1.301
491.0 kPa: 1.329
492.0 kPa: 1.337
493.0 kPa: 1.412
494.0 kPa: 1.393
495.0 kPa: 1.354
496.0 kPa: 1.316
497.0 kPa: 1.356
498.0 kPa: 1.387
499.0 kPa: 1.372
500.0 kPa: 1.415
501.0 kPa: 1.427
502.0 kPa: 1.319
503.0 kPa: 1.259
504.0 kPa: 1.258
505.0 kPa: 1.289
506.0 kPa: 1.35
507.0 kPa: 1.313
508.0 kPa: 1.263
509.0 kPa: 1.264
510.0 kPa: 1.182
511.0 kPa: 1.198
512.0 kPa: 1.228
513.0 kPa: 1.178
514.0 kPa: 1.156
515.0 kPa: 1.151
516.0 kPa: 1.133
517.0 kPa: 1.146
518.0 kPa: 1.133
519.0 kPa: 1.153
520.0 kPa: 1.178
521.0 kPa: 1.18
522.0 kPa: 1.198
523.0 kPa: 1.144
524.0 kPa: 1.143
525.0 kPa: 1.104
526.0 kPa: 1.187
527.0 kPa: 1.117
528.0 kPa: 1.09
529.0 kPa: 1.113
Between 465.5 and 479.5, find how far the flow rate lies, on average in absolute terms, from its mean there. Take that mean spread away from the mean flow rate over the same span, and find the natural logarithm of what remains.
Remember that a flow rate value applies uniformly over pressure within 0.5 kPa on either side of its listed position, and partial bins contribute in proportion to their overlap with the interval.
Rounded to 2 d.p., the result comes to 0.19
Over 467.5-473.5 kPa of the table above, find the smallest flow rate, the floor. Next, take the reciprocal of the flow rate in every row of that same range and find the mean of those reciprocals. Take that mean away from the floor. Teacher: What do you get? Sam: 0.33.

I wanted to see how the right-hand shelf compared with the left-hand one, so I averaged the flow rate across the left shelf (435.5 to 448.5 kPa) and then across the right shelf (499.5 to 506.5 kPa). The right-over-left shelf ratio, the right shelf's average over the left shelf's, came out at 1.07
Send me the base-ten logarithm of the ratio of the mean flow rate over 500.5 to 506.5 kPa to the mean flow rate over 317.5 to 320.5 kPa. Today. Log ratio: 0.13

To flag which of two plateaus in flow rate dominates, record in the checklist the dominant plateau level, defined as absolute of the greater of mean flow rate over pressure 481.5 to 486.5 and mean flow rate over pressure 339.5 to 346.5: 1.87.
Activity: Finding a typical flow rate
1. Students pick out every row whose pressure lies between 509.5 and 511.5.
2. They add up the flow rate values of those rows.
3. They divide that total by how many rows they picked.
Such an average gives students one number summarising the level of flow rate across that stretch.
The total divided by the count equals 1.19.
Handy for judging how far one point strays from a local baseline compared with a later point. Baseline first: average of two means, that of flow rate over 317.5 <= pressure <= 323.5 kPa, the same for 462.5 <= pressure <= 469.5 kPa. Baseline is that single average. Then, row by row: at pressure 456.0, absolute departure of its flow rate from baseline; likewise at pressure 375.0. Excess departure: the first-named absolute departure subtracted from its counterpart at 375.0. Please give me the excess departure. 0.10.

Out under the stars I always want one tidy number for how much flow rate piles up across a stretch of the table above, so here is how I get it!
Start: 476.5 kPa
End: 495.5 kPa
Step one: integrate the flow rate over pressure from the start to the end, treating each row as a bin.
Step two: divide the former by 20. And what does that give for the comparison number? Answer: 1.20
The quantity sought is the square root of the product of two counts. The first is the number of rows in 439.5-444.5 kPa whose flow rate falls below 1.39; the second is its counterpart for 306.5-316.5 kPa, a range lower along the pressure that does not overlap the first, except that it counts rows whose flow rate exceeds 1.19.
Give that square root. 0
